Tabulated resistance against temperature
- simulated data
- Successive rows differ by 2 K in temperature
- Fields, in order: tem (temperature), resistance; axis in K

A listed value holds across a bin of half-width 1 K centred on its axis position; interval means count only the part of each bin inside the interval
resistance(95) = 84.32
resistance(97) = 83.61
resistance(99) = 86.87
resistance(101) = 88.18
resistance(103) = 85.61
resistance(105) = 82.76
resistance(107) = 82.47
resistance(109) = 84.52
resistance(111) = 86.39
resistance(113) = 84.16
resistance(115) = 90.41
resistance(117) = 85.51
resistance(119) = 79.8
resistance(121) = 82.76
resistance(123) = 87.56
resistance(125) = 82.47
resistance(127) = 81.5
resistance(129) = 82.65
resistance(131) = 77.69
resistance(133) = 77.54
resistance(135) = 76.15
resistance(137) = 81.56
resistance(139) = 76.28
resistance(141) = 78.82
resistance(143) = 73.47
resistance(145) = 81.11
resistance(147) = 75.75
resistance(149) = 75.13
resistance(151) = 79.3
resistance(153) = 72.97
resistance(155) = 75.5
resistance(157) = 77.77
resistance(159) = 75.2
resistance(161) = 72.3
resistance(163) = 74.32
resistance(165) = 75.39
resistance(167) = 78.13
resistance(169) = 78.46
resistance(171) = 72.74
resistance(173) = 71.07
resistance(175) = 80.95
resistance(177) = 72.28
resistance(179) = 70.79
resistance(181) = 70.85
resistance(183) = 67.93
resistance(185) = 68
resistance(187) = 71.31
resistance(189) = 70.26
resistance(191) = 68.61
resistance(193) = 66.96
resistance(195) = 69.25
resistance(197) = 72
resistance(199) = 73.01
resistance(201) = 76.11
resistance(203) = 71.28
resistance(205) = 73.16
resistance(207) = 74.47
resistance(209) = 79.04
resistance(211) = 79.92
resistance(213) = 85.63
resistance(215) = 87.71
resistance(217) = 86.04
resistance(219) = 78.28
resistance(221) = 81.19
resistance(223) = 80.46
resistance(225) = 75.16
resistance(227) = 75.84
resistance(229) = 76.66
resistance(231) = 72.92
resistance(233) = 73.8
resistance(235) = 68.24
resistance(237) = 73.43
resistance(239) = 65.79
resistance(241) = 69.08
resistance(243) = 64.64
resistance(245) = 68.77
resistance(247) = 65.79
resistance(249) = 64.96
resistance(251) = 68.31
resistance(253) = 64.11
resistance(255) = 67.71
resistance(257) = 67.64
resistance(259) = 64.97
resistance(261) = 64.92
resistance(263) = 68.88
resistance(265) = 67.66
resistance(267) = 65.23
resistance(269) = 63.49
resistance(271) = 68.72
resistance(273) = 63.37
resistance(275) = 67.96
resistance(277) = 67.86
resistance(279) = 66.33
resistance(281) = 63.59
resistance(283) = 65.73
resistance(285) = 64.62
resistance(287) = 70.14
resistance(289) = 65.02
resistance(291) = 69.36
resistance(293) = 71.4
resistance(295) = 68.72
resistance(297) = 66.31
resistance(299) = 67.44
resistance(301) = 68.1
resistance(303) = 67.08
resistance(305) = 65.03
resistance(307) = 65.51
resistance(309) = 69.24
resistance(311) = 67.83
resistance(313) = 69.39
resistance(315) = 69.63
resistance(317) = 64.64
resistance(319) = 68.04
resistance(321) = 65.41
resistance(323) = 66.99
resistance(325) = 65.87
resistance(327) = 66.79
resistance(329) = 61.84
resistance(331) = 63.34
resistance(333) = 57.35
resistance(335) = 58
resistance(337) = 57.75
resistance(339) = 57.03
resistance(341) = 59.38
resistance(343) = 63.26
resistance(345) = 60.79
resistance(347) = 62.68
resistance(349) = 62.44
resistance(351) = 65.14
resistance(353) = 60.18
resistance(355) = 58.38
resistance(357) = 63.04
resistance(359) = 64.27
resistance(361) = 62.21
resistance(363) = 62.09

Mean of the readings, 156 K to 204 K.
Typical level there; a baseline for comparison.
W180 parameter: 73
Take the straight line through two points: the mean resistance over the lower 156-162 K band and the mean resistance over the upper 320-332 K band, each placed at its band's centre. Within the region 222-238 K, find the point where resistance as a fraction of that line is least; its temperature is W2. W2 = 235 K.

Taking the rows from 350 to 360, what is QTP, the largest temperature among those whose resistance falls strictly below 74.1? 359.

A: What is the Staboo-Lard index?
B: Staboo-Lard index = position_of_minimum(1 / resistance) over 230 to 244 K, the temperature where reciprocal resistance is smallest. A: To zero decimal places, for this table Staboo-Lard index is 233 K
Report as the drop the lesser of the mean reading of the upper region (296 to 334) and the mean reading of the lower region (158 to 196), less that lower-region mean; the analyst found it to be -6.3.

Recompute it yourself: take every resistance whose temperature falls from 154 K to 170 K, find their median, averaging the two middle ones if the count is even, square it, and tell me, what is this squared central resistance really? 5692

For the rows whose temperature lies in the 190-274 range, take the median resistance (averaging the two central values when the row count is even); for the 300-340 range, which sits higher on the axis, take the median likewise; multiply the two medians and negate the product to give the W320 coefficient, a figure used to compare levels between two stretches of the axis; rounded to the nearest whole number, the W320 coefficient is -4543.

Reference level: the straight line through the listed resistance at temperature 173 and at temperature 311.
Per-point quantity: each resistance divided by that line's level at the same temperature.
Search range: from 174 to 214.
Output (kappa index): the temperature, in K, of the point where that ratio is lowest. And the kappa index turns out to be 193 K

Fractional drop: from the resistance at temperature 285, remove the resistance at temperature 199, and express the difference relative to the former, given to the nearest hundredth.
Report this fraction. -0.13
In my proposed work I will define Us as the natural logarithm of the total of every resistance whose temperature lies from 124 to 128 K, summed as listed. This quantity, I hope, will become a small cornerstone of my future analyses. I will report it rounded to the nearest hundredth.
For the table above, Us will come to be 5.10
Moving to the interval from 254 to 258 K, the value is 4.91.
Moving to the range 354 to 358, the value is 4.80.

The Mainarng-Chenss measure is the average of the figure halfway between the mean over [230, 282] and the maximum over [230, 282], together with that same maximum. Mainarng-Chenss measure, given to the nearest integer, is 72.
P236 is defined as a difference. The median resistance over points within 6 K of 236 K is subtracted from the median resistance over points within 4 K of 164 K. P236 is 4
